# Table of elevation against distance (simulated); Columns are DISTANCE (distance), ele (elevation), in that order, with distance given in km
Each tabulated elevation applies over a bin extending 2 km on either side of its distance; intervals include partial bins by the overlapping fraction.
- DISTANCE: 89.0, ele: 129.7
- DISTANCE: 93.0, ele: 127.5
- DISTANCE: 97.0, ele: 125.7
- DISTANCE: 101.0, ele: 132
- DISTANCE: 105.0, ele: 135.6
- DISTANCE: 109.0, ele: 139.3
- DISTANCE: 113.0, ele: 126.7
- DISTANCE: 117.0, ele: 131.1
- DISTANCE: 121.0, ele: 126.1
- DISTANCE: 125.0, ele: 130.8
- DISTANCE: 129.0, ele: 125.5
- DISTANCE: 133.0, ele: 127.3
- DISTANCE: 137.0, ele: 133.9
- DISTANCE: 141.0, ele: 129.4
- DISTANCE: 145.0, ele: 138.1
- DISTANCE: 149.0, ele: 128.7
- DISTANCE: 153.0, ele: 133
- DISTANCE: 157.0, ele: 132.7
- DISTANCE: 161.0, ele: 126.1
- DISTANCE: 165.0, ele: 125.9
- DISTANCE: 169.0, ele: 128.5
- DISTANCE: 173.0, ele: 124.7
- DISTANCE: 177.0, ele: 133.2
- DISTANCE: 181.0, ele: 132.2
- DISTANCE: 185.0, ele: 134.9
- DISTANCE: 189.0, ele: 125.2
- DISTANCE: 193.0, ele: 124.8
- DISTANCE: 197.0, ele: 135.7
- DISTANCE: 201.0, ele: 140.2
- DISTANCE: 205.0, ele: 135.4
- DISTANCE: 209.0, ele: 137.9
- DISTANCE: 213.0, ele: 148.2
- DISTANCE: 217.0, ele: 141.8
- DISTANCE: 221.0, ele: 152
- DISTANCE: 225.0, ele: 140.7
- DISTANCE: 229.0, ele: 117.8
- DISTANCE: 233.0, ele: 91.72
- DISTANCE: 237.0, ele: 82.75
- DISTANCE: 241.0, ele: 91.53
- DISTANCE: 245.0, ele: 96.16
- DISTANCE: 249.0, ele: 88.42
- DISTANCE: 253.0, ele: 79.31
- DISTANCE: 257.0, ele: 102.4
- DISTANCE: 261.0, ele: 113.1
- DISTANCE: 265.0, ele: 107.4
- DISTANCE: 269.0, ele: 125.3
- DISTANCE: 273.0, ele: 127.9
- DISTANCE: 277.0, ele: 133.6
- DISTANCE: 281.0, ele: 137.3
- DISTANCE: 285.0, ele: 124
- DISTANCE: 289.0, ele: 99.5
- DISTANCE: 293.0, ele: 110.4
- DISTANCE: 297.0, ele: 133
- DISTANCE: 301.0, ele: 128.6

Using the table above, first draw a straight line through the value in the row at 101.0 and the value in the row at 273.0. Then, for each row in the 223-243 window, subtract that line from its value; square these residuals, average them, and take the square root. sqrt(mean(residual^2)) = 32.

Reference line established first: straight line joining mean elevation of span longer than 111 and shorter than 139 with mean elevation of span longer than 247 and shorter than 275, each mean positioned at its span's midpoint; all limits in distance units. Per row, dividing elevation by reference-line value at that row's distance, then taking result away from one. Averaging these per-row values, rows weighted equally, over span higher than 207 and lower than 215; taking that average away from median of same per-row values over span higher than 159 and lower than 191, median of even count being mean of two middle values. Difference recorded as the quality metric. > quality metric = 0.19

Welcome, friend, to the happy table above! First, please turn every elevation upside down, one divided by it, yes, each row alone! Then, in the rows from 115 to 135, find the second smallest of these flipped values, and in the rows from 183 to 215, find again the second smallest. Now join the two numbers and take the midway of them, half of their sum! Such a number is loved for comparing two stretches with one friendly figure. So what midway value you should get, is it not 0.0074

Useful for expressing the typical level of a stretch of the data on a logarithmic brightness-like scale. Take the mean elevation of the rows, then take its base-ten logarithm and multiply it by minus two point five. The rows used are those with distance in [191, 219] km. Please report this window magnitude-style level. -5.35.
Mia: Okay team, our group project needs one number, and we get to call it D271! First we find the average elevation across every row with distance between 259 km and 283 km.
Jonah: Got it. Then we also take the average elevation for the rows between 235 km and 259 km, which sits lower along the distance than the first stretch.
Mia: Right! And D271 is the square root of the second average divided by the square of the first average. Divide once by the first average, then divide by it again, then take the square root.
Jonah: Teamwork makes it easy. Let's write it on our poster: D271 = 0.076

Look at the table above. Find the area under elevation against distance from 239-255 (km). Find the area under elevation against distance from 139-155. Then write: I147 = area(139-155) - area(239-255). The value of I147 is 695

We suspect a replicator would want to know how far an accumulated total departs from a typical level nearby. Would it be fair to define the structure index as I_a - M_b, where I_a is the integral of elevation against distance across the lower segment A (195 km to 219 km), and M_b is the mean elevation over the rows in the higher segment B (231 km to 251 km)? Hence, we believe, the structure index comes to 3267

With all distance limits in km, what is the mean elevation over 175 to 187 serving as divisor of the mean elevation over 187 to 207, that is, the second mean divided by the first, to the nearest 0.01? 0.99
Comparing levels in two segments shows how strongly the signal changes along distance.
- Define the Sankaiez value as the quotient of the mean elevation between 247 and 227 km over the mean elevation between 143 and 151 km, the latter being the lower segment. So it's 0.72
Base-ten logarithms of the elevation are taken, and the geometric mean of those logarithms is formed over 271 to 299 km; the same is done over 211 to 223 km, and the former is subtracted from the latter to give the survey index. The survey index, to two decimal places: 0.08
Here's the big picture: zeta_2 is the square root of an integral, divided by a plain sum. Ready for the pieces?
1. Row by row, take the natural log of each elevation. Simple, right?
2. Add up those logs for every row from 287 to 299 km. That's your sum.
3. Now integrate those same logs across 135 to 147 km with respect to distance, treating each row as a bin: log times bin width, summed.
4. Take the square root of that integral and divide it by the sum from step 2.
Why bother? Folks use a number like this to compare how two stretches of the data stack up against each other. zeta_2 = 0.54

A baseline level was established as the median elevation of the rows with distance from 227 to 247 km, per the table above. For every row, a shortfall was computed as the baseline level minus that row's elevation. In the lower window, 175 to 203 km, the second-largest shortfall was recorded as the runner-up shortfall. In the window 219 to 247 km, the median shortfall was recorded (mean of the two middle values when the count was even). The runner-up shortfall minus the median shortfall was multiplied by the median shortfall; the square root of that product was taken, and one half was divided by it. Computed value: 0.0440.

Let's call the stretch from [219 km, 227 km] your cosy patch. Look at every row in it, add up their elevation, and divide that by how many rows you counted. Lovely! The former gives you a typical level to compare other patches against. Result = 146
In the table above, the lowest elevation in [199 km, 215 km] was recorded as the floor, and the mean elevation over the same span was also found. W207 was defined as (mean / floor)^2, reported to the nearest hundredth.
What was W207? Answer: 1.08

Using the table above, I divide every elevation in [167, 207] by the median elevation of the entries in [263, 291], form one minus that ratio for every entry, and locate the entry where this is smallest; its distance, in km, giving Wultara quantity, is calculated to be 201.0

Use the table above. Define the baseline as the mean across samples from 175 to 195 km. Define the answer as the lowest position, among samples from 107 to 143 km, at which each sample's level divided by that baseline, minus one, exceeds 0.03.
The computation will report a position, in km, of 109.0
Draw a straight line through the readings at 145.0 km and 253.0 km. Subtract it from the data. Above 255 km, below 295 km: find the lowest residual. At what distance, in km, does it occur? 257.0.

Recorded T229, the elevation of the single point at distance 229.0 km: 117.8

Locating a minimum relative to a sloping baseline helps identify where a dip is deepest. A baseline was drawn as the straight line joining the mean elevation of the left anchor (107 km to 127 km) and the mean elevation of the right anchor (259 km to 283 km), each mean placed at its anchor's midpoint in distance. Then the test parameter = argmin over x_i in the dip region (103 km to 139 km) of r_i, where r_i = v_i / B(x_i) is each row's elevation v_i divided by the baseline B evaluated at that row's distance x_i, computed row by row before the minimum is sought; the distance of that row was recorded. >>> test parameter 129.0 km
